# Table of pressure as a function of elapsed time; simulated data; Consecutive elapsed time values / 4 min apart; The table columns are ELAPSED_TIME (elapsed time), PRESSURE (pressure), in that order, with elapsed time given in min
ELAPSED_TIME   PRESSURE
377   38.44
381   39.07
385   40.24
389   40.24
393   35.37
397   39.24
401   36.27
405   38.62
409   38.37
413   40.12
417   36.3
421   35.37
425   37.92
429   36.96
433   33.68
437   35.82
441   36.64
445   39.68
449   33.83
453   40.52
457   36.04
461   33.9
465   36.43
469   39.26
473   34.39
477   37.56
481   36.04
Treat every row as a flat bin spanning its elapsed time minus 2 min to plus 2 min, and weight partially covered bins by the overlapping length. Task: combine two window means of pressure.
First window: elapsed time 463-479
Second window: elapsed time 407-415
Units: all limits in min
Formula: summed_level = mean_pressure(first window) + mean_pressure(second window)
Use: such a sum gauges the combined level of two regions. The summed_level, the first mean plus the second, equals 76.2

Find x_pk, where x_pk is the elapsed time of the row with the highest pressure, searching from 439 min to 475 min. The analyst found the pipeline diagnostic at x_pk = 453 min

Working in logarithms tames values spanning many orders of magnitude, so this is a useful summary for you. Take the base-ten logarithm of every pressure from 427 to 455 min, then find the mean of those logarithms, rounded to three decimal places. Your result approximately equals 1.564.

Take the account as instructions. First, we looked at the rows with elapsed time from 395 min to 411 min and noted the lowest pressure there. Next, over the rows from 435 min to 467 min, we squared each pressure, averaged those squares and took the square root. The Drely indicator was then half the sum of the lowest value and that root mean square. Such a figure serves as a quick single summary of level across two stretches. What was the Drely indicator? 36.47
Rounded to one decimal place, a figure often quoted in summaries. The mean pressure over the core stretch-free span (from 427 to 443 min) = 35.8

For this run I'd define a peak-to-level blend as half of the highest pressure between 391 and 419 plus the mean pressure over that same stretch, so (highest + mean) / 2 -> 38.94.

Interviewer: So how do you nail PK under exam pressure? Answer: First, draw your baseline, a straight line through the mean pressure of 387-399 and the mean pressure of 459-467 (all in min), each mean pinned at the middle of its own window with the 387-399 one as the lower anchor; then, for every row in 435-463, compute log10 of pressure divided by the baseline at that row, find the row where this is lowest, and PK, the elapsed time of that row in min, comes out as 449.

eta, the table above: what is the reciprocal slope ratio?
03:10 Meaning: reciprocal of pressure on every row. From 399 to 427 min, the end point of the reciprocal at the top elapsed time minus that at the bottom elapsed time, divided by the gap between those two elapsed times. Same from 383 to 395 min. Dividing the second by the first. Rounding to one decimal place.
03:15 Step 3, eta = -8.6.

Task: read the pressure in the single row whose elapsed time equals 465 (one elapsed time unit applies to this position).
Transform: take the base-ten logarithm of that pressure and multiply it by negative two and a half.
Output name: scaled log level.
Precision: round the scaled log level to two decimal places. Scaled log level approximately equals -3.90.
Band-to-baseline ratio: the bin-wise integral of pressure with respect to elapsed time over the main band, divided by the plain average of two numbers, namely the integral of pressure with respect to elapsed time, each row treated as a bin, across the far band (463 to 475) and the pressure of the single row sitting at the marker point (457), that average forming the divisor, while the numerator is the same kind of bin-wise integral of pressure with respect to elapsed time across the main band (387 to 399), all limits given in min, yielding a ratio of 1.93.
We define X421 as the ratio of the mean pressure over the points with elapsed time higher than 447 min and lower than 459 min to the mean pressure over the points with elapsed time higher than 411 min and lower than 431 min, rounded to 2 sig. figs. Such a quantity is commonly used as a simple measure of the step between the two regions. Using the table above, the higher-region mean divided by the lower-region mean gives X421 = 0.99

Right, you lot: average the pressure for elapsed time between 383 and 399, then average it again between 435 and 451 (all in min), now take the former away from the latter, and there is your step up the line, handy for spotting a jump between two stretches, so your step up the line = -2.28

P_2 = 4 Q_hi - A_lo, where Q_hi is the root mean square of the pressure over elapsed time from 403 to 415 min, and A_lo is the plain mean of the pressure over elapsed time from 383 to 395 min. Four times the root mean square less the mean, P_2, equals 118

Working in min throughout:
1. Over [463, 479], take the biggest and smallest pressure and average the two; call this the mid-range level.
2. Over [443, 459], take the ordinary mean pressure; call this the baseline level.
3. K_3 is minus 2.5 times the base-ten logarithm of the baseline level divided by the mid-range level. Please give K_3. -0.02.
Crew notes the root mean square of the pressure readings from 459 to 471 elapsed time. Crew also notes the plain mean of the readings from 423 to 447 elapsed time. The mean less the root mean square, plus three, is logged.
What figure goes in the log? 3.2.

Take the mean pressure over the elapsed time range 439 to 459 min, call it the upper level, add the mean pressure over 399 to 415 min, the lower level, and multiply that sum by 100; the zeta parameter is 7569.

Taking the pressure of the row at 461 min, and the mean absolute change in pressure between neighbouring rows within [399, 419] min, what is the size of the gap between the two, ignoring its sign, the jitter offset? 31.9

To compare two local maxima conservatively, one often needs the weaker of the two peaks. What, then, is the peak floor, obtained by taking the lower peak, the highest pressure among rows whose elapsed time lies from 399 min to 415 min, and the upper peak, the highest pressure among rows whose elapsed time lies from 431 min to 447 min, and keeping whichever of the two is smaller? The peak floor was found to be 39.7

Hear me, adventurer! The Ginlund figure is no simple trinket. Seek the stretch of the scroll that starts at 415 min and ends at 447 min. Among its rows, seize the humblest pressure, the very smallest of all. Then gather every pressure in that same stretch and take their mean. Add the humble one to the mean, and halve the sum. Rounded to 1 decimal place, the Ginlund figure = 35.1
